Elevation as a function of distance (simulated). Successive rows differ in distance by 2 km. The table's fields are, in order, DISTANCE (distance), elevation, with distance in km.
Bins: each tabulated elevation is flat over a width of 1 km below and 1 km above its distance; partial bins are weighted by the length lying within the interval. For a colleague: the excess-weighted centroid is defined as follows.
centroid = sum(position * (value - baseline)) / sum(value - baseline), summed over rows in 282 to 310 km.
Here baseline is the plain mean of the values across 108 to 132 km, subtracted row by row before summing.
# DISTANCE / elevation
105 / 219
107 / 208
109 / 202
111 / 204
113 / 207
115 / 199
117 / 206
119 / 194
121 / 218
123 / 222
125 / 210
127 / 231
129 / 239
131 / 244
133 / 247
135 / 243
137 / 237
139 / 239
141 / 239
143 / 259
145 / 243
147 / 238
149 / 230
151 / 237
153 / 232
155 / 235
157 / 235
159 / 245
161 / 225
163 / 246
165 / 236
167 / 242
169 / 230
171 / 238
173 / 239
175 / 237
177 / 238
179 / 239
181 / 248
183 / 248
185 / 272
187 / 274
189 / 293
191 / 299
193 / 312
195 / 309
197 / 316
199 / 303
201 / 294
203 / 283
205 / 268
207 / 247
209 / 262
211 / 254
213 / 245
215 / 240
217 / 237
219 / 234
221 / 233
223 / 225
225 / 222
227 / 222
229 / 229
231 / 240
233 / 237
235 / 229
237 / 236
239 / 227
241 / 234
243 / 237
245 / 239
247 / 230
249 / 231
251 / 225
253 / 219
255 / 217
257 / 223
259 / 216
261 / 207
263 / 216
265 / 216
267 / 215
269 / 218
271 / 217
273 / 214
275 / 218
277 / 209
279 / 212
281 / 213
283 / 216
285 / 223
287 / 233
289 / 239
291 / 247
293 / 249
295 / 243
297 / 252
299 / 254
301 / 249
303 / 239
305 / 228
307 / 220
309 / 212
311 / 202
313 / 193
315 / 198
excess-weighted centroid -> 295.7 km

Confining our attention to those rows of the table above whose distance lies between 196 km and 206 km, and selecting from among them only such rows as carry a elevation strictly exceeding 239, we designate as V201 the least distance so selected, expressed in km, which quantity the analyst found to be 197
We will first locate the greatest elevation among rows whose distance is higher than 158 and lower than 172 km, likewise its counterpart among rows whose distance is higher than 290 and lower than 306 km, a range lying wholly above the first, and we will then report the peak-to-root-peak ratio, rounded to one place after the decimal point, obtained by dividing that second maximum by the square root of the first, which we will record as 16.2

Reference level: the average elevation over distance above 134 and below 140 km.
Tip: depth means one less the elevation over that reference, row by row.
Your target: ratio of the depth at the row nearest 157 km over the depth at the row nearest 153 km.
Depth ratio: 0.6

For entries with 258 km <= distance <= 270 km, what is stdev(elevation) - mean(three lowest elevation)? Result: -209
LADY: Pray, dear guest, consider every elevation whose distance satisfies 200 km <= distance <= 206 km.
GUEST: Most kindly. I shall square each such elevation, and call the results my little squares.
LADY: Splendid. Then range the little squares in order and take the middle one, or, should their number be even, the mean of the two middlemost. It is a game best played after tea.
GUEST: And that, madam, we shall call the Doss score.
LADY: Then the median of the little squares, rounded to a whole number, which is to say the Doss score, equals 80089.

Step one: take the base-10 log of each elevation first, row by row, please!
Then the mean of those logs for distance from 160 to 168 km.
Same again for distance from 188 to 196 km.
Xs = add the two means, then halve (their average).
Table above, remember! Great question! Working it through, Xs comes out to 2.43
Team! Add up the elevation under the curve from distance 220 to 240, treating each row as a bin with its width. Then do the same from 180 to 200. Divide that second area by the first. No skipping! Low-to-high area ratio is 1.25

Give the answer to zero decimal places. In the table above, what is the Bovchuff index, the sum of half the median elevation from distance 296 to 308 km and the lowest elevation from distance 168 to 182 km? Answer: 352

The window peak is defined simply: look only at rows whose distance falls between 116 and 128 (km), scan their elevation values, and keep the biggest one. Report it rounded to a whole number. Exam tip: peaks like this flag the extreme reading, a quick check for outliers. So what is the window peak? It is 231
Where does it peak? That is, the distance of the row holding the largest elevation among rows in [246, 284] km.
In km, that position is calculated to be 249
